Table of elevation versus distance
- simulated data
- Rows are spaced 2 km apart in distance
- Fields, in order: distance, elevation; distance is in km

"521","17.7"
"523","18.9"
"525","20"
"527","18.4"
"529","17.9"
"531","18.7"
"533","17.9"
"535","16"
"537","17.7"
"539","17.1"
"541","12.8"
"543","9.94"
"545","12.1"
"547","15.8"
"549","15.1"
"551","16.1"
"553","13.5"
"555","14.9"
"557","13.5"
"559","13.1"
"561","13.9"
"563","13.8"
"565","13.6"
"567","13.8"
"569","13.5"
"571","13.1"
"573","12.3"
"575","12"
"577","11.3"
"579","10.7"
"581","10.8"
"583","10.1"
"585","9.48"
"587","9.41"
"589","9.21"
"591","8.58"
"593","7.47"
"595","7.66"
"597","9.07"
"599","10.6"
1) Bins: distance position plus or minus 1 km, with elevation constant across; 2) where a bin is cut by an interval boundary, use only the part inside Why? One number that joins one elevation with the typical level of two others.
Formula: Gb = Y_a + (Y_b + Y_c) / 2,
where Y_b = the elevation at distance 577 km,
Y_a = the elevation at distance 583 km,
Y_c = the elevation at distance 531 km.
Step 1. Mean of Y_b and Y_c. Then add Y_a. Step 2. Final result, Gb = 25.1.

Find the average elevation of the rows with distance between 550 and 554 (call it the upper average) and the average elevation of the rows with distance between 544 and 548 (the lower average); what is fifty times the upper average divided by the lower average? 53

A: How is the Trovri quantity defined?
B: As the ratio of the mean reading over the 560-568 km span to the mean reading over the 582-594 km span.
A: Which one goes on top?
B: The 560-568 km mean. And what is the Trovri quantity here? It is 1.52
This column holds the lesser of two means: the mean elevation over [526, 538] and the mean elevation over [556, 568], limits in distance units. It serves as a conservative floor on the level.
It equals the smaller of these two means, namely 14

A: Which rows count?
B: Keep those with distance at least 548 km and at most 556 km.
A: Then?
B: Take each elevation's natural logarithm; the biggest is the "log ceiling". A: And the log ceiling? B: 2.78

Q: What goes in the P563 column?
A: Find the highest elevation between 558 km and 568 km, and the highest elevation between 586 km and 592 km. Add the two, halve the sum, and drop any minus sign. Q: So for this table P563 11.7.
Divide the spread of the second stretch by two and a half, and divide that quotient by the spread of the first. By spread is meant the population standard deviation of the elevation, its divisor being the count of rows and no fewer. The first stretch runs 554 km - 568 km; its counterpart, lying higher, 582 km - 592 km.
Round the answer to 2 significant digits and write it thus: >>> 0.38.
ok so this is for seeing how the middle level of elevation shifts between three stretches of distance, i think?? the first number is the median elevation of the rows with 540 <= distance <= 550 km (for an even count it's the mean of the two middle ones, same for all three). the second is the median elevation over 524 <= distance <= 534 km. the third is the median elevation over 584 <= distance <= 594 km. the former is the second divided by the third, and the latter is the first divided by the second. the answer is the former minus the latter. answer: 1.3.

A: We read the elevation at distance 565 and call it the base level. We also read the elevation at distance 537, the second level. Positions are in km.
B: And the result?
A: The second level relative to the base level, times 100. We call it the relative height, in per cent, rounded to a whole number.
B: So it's 130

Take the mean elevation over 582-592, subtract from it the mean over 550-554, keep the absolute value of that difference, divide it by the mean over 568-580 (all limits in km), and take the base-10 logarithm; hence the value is -0.35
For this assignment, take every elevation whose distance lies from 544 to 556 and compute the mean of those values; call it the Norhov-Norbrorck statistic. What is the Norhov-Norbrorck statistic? 15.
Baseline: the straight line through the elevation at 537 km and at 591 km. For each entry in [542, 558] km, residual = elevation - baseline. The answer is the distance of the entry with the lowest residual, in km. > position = 543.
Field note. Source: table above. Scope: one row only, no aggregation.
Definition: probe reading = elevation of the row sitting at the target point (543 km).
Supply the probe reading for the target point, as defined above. 9.94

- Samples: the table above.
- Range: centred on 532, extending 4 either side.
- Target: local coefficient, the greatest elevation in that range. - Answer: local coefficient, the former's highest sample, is 18.7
